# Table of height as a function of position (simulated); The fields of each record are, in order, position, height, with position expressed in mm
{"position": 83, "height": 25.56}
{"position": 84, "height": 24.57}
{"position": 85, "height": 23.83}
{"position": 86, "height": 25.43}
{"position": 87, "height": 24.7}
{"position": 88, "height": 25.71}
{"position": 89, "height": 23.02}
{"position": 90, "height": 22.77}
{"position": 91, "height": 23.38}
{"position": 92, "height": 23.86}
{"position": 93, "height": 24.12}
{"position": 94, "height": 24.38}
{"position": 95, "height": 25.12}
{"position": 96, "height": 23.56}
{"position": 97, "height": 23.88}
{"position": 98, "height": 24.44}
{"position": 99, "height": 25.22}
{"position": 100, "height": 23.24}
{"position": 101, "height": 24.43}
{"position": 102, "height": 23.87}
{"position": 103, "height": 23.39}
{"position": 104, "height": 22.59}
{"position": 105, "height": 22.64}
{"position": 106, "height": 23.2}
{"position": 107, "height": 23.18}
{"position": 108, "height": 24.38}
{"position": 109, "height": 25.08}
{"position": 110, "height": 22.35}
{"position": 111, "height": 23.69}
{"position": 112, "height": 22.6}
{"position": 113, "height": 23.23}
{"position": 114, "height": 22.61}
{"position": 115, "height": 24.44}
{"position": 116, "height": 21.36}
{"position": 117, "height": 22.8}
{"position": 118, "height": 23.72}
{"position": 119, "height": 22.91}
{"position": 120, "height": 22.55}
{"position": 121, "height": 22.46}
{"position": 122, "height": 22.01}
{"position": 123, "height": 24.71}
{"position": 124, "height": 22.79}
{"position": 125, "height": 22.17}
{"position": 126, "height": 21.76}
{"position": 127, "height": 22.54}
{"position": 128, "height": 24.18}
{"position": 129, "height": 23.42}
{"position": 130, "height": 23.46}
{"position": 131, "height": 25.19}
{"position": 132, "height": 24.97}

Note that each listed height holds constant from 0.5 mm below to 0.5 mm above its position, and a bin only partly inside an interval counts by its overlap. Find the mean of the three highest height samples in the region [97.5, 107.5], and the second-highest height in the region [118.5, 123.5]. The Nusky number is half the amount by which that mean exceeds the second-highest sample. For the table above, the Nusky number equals 0.9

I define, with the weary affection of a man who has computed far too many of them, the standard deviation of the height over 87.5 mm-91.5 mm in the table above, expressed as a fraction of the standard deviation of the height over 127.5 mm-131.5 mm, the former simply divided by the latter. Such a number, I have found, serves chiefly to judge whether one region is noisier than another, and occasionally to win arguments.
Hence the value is 1.63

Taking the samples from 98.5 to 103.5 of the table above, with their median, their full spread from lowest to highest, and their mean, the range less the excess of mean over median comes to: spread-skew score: 1.82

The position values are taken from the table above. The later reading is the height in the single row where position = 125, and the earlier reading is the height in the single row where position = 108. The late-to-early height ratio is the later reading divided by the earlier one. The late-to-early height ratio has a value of 0.91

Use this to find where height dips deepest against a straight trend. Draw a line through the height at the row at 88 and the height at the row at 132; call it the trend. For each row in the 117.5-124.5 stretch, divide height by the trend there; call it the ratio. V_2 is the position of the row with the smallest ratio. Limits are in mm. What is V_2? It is 122 mm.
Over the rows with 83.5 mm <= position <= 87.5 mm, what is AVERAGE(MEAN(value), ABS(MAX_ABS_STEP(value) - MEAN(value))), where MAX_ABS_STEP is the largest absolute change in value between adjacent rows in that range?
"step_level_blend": 23.8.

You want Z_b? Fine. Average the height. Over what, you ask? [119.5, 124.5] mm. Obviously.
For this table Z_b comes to 22.9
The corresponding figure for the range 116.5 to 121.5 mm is 22.9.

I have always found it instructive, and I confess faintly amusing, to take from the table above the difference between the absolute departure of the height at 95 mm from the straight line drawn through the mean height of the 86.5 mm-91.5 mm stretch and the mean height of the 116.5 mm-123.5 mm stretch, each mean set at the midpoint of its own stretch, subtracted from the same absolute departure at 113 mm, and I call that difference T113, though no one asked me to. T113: -1.4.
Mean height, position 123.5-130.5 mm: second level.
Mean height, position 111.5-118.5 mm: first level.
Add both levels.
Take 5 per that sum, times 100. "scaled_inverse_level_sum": 10.9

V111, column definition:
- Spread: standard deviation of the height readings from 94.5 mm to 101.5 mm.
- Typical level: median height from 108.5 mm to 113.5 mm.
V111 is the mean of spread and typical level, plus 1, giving 13.0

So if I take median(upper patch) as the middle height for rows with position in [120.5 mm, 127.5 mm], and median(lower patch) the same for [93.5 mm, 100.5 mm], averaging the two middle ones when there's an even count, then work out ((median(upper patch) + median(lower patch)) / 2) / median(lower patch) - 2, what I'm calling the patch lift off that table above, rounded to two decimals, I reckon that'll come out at -1.04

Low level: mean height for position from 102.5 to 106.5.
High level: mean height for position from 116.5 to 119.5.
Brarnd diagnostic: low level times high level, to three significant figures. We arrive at 531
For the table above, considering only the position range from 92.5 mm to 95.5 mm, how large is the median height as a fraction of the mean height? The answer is 0.99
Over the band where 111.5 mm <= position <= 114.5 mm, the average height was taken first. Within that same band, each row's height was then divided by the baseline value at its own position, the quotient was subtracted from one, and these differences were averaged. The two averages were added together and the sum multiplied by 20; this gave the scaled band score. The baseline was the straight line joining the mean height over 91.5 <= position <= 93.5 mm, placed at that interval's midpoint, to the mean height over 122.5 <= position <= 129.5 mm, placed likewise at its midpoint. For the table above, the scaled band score 457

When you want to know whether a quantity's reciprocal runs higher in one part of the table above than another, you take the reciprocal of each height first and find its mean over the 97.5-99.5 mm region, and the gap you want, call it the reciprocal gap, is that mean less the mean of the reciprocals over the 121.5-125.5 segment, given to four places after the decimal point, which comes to -0.0034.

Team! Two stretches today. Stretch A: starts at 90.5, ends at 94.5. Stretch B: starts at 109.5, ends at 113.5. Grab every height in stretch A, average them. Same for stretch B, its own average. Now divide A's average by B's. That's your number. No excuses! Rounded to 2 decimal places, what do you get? 1.04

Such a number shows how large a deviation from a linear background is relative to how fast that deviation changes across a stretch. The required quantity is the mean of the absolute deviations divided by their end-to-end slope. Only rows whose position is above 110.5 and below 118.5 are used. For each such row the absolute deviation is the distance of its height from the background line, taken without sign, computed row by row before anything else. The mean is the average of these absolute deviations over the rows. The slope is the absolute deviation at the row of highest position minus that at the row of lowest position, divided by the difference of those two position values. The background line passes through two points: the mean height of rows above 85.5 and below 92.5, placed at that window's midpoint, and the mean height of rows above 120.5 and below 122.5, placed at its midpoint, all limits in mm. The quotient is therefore 12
